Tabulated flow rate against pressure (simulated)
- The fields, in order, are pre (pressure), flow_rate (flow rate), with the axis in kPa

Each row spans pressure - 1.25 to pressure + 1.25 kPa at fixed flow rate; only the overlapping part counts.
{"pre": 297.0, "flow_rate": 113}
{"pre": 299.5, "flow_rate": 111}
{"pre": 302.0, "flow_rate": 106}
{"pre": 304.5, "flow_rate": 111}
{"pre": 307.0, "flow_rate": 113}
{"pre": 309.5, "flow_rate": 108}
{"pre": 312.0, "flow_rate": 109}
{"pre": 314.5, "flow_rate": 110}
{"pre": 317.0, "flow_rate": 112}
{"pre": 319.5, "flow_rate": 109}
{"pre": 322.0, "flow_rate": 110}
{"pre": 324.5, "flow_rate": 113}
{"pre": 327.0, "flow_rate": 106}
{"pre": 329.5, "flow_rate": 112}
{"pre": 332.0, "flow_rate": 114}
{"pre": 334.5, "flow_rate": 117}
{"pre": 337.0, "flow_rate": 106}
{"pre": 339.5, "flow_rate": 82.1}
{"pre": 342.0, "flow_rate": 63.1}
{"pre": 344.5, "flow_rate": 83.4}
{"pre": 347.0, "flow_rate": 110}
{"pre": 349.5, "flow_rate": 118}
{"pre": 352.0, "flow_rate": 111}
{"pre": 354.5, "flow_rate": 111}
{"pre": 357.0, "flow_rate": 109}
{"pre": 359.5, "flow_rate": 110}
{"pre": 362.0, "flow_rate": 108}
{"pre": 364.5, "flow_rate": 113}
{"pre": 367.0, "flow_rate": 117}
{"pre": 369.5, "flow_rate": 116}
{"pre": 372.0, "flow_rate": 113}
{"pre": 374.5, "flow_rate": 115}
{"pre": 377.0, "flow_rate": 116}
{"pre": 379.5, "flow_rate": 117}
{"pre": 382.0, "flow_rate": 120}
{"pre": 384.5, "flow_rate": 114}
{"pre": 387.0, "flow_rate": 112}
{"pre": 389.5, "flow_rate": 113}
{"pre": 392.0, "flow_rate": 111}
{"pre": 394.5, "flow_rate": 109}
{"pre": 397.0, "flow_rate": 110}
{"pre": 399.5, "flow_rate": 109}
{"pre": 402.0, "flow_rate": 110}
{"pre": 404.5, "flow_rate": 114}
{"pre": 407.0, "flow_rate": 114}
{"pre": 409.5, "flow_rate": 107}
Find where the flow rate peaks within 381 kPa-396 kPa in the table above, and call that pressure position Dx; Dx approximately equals 382.0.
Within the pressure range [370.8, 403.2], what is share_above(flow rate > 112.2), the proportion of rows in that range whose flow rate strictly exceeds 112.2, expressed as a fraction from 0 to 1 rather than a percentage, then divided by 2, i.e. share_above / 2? 0.27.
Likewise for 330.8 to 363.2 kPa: 0.12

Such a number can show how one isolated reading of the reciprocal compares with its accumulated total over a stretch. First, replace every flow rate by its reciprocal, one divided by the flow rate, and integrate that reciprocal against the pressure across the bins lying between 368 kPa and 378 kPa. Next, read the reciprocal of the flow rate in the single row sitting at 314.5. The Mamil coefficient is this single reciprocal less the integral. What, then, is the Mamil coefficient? -0.078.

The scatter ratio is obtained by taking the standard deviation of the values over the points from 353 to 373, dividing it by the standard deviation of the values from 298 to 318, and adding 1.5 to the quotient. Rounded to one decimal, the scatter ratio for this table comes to 2.9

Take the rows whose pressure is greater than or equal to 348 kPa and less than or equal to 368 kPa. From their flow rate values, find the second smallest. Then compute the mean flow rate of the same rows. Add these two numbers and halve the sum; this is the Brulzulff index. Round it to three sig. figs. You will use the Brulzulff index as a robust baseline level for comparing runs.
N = 111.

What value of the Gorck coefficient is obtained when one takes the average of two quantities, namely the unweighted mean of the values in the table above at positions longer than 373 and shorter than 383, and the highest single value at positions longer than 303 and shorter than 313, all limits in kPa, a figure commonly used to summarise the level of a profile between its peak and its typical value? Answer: 115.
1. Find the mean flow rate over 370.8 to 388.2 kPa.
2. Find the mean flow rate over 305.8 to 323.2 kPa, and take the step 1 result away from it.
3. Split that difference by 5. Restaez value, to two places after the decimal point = -1.03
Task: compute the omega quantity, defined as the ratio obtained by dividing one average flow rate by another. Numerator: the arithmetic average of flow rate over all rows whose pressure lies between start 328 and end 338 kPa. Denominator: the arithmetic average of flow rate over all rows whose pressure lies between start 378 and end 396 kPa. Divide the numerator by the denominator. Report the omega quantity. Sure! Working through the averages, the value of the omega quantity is 0.99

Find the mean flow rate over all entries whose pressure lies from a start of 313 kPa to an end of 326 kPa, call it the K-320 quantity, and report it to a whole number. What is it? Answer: 111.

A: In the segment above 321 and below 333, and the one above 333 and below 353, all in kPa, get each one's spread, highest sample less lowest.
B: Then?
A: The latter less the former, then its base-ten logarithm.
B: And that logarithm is 1.7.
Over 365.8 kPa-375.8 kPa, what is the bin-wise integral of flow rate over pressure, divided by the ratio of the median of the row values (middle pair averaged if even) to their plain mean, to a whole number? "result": 1150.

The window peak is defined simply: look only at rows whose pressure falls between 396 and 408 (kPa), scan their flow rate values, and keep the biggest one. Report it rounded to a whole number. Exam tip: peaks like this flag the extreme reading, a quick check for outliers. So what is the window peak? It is 114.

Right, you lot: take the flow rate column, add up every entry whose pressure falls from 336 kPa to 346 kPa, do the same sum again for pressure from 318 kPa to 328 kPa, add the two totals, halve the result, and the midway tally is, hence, 386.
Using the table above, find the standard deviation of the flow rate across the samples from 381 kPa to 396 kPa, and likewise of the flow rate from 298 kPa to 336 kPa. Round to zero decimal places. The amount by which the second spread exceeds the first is -1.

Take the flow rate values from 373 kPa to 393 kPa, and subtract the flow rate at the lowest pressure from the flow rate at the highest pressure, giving -4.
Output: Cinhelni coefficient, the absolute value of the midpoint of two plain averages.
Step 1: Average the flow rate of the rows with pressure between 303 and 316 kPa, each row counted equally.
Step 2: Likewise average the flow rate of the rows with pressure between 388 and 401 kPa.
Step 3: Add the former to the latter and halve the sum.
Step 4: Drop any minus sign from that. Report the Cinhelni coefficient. 110.3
